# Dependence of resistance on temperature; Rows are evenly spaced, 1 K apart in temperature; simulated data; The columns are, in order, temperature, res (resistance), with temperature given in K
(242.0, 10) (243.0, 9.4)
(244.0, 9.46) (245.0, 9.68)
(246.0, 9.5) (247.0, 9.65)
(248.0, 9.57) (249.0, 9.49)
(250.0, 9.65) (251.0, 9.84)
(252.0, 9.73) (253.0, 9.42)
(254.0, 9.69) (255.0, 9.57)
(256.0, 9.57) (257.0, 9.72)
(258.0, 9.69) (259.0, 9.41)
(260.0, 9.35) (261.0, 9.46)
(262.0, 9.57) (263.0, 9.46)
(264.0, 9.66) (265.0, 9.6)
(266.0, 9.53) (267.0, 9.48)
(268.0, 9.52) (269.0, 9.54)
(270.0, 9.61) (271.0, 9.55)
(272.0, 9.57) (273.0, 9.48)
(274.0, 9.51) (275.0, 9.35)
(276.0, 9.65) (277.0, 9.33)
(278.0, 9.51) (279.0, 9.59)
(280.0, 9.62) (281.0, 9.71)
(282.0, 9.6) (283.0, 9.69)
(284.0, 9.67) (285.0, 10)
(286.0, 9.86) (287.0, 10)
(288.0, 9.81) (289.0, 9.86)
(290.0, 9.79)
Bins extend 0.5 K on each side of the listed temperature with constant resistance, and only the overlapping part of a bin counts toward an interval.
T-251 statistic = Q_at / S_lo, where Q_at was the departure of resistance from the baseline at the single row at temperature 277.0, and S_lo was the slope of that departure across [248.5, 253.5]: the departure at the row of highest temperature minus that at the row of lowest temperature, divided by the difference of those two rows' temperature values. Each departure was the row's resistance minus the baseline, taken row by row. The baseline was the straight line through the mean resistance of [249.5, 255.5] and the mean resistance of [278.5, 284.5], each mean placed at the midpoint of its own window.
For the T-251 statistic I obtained 18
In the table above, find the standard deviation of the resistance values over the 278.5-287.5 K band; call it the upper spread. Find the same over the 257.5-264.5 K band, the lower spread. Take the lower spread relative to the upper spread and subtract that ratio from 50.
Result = 49.2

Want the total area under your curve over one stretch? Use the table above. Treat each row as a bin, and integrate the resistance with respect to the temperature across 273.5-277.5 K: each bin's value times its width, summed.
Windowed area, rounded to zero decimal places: 38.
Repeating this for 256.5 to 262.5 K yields 57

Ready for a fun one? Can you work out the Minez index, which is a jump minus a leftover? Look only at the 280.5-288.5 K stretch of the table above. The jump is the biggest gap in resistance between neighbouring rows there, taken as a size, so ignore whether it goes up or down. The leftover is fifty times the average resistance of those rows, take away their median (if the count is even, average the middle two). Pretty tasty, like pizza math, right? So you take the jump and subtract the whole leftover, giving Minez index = -480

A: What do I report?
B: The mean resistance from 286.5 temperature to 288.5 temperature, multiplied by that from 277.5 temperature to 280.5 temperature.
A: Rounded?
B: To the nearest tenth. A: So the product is 94.8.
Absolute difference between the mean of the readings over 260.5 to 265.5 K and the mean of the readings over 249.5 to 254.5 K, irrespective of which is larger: 0.12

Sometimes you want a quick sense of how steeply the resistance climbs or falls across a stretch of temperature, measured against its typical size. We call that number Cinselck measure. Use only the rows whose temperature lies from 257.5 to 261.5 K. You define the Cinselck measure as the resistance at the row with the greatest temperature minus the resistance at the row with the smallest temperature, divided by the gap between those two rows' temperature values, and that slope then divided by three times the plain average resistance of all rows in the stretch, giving -0.0027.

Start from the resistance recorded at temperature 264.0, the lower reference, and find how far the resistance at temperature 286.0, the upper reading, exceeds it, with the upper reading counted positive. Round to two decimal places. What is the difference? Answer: 0.20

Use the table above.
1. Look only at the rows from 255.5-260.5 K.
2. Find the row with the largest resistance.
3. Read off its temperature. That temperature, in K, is 257.0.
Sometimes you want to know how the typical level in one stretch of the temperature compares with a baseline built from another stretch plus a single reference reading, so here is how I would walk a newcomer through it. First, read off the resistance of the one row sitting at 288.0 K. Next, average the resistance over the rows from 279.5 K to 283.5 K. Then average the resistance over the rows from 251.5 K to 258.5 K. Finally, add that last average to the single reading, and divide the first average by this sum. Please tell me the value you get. 0.4967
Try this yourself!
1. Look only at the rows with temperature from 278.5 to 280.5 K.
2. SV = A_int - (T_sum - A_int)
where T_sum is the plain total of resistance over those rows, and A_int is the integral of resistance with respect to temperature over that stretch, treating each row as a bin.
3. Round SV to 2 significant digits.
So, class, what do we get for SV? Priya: 19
